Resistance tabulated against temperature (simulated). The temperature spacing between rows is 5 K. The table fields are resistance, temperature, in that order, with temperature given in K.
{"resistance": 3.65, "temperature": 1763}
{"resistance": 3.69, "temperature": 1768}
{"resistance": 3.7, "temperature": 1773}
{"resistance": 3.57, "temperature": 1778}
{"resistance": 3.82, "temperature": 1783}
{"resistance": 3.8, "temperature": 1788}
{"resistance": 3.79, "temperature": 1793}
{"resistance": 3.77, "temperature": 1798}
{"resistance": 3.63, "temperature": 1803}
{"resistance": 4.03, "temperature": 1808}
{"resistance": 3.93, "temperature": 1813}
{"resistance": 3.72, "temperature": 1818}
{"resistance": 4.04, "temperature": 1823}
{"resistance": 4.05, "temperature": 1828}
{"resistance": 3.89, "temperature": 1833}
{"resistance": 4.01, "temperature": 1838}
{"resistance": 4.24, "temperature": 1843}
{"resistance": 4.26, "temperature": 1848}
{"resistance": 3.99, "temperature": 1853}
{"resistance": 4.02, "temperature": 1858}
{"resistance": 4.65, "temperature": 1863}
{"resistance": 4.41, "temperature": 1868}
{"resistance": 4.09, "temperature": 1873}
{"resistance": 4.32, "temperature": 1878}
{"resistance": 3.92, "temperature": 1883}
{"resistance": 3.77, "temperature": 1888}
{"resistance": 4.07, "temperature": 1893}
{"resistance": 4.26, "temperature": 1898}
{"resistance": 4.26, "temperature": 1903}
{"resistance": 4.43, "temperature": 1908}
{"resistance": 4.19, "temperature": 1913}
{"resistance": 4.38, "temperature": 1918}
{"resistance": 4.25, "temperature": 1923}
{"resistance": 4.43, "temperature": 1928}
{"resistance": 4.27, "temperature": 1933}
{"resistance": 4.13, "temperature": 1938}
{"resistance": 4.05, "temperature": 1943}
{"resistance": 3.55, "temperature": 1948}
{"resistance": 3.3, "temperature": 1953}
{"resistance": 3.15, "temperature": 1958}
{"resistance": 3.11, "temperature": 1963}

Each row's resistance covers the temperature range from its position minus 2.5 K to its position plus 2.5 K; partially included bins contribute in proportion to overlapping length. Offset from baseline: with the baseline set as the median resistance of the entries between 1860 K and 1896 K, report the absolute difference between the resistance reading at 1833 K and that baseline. 0.20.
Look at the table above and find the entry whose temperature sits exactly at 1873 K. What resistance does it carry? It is 4.09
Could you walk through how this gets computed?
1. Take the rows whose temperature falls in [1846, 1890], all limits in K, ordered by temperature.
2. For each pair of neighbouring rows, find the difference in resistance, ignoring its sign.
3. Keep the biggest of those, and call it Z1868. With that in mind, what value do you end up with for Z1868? 0.63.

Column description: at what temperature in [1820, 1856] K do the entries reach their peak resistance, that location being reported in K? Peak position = 1848 K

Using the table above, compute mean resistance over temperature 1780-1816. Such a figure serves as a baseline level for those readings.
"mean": 3.82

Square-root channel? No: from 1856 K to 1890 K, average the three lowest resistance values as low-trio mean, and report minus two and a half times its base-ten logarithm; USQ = -1.48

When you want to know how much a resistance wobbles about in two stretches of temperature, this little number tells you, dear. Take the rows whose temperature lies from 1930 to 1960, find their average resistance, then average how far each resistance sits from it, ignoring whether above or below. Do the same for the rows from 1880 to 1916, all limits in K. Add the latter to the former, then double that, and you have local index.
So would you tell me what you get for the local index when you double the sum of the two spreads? 1.2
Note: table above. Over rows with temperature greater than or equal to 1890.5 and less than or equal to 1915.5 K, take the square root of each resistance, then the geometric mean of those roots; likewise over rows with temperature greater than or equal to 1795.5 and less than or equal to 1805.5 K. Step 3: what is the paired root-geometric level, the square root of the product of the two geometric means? 1.99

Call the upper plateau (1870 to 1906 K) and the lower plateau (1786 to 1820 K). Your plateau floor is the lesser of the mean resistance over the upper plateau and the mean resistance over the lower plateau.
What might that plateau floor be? 3.81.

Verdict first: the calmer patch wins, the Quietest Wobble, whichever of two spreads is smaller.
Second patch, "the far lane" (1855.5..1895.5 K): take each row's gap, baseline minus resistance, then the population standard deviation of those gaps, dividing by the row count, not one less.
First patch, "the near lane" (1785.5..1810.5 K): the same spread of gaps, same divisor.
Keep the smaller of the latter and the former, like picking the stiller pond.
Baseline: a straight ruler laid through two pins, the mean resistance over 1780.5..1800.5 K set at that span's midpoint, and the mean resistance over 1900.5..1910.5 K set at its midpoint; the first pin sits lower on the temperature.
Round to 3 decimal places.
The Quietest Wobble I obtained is 0.122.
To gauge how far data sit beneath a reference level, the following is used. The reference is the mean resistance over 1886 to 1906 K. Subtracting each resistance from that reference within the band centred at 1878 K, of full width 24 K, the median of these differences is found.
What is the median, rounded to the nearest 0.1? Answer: 0.0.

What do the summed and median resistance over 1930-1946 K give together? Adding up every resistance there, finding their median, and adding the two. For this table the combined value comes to 16.6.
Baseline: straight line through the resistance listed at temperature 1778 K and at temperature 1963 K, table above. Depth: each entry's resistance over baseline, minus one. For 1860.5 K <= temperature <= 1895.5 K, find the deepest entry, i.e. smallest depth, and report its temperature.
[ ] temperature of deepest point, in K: 1888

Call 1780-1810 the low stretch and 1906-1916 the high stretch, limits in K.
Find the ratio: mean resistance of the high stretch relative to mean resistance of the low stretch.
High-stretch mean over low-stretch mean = 1.13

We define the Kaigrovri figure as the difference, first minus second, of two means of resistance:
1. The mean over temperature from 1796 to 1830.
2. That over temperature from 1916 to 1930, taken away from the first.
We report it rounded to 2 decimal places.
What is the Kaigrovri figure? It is -0.47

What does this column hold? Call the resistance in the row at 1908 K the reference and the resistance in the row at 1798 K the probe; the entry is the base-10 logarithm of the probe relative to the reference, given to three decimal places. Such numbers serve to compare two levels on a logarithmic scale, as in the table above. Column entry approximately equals -0.070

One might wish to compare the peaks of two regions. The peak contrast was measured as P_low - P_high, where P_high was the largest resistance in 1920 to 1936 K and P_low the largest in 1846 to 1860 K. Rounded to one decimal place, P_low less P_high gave -0.2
